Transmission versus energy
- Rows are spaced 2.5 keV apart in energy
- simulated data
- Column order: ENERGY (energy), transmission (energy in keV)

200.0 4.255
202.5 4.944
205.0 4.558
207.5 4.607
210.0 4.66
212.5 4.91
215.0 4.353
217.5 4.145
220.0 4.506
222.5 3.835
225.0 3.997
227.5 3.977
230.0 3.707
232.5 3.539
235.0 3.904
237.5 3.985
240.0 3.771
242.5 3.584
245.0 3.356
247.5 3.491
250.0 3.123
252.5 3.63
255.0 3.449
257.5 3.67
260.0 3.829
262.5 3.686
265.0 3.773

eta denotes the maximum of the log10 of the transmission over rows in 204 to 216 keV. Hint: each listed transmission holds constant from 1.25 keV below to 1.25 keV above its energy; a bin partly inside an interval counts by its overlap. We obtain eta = 0.69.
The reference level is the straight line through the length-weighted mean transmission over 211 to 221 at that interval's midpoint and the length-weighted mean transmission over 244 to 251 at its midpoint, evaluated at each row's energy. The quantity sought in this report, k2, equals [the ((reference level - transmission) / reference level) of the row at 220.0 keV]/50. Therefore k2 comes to -0.0008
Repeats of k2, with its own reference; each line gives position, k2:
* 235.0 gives -0.0006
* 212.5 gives -0.0013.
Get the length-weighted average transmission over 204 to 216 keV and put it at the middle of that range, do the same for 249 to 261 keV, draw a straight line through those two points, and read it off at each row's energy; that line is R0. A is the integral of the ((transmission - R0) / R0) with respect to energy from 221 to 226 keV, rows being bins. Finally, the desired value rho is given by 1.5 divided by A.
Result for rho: -4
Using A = -0.42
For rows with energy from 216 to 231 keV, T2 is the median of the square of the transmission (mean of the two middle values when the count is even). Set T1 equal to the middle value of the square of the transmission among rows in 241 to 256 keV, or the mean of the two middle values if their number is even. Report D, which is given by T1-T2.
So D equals -4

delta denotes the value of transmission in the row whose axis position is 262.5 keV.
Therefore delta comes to 3.686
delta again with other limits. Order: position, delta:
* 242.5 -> 3.584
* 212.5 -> 4.91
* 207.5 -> 4.607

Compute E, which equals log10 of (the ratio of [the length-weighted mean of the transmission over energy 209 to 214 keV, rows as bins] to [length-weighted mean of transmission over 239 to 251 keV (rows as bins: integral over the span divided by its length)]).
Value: 0.14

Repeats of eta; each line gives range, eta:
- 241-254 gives 0.56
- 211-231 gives 0.69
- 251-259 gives 0.56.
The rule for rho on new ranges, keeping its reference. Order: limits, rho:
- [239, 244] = -5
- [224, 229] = -5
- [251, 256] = -19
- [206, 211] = -44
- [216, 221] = -13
